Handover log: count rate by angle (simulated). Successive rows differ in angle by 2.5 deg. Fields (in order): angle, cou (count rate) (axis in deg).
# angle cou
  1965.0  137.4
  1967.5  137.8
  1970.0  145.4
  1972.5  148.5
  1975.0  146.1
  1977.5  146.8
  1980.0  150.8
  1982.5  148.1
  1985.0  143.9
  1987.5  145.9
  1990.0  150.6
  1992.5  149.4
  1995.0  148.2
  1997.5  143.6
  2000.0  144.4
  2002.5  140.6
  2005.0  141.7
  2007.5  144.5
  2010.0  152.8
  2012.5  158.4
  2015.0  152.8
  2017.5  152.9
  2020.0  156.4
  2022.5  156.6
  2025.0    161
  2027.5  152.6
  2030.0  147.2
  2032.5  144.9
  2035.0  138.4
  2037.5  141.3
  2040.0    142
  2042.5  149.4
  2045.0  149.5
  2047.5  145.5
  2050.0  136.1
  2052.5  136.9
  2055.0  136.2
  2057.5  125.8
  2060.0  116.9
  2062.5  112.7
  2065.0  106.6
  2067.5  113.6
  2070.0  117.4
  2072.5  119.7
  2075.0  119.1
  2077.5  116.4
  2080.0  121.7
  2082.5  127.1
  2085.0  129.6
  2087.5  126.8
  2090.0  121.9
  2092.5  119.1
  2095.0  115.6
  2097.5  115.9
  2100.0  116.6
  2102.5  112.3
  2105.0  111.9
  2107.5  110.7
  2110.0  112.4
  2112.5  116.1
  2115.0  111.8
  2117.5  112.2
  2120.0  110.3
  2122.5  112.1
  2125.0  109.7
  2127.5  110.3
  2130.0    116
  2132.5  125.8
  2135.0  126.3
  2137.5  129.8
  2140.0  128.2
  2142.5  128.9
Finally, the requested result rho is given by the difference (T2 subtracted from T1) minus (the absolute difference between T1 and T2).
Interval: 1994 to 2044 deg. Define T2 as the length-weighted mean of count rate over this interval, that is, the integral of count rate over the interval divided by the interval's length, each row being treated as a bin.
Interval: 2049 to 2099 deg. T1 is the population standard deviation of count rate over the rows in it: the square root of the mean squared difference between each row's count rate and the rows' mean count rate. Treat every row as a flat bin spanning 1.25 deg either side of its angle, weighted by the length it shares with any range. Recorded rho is -281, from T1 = 8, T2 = 148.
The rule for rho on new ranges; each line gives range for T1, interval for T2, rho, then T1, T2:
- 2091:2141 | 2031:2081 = -247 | 6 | 130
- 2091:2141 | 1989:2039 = -285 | 6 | 149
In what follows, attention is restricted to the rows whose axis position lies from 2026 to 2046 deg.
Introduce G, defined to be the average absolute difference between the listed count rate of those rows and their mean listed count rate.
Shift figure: 4.0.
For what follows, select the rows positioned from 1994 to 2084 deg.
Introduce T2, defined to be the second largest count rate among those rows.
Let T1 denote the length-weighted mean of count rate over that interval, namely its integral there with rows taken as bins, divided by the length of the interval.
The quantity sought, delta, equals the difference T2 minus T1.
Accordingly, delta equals 20.4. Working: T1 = 138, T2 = 158.4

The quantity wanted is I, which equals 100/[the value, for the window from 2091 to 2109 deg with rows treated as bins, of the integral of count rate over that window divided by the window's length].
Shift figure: 0.87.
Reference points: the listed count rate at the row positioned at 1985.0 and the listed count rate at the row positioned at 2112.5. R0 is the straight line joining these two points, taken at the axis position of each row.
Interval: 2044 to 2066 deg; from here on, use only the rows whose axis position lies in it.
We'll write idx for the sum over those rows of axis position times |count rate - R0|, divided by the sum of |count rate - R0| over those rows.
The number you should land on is 2055.1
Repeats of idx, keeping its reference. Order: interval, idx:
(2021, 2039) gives 2028.0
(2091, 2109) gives 2101.8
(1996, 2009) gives 2003.3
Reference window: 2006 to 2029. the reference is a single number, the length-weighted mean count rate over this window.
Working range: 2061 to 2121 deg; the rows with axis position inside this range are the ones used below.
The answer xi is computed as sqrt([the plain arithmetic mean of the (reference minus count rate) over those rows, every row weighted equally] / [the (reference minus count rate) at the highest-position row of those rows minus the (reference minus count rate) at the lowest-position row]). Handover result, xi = 3.95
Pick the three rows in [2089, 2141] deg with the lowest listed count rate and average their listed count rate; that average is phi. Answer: 110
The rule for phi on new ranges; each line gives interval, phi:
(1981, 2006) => 142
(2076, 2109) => 112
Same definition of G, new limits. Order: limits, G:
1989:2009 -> 3.0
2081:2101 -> 4.8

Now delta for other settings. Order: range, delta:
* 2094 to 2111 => 2.3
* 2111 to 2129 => 0.3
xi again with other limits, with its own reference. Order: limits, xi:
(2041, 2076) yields 0.93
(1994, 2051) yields 0.71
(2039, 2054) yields 1.45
